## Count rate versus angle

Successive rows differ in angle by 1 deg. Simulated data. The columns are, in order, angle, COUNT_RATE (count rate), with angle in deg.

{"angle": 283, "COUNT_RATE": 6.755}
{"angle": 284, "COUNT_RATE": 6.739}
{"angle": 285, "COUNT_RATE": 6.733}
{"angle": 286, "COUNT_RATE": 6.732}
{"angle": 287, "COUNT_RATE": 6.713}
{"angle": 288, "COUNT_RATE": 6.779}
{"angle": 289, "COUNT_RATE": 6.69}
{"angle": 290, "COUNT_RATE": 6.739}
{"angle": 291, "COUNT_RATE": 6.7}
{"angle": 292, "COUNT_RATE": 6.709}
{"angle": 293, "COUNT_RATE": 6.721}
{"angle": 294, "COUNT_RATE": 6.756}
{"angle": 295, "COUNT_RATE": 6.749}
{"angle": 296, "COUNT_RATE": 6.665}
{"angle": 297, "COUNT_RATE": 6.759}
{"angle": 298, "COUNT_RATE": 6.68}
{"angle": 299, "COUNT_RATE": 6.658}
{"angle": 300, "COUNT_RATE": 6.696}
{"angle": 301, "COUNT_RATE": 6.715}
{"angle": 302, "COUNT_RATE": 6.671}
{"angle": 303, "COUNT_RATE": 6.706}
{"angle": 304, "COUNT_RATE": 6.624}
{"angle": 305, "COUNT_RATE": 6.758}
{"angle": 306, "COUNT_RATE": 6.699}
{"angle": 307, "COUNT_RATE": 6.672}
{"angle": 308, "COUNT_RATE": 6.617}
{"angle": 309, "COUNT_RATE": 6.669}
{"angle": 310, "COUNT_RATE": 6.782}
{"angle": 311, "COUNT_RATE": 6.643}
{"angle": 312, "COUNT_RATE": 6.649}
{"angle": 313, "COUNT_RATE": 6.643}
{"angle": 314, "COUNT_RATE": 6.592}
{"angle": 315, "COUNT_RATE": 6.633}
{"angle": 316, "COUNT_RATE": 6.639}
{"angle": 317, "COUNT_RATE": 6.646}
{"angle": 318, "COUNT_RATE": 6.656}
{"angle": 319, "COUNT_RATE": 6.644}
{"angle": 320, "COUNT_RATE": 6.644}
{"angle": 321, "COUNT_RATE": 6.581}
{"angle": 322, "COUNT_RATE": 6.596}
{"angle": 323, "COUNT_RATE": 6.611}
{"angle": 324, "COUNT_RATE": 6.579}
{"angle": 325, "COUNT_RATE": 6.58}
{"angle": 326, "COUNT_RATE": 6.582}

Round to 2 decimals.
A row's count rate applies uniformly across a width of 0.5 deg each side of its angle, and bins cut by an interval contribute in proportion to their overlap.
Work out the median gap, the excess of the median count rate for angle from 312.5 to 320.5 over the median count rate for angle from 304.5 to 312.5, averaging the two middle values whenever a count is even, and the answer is -0.03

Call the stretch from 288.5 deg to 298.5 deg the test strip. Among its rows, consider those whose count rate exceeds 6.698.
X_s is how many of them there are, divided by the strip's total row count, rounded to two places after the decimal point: 0.70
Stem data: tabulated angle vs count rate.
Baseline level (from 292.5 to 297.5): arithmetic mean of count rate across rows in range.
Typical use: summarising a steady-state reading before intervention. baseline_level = 6.73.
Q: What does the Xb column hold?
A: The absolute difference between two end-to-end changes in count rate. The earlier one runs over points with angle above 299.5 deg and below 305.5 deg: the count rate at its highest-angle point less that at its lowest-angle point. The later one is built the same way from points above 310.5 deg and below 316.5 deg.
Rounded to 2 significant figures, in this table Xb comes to 0.066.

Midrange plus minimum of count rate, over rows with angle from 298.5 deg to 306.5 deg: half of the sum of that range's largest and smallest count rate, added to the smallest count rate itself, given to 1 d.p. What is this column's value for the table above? 13.3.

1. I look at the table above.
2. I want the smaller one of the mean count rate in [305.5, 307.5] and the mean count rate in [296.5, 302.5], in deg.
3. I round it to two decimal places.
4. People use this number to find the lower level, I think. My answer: 6.69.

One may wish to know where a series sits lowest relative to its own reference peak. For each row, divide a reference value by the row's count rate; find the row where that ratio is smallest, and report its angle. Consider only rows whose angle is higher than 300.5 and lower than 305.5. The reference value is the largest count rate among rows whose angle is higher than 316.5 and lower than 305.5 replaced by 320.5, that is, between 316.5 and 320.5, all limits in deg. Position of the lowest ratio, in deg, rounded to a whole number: 305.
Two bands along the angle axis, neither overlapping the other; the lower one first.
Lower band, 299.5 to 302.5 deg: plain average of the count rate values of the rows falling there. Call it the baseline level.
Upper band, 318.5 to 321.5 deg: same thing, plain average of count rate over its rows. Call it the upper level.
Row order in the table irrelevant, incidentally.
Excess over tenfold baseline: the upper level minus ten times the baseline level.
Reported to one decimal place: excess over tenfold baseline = -60.3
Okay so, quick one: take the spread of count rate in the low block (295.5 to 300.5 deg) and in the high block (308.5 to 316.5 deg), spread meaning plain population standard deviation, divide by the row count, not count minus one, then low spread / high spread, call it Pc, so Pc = 0.70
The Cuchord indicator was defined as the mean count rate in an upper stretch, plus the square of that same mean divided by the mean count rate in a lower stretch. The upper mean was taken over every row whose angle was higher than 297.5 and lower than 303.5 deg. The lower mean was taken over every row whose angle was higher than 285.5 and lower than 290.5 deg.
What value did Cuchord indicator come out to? 13.3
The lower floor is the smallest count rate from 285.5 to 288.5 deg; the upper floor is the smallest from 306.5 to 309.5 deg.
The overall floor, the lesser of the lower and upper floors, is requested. 6.62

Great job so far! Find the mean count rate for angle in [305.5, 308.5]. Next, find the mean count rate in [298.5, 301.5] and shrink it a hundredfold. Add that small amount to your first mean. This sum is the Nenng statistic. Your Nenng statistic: 6.73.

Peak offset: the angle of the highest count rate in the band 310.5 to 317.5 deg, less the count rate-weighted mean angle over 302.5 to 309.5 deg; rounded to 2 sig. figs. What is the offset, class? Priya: 6.0 deg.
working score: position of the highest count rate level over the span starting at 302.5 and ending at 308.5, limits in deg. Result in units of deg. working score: 305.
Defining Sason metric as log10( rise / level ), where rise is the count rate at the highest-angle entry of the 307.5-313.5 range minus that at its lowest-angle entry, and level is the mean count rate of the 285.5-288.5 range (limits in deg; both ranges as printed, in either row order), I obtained -2.41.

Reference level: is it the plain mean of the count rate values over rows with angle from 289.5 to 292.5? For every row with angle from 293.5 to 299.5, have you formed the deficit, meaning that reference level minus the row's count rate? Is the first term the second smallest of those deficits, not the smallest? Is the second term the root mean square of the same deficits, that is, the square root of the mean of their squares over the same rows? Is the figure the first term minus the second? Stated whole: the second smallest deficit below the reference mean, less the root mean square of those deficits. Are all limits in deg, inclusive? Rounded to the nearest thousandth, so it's -0.084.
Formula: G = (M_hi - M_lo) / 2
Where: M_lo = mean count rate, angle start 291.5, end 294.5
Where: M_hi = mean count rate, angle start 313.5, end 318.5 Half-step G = -0.05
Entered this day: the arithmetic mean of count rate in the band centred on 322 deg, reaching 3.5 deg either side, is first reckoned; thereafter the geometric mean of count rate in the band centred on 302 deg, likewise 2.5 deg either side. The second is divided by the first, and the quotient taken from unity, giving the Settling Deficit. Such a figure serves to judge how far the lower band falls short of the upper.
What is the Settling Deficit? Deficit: -0.0117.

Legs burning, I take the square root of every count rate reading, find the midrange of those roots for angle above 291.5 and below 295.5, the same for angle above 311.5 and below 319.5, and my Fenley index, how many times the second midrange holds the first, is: 0.992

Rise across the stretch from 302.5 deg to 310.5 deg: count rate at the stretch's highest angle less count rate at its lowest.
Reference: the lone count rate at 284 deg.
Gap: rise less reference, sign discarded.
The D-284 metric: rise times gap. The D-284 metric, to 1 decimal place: 0.5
